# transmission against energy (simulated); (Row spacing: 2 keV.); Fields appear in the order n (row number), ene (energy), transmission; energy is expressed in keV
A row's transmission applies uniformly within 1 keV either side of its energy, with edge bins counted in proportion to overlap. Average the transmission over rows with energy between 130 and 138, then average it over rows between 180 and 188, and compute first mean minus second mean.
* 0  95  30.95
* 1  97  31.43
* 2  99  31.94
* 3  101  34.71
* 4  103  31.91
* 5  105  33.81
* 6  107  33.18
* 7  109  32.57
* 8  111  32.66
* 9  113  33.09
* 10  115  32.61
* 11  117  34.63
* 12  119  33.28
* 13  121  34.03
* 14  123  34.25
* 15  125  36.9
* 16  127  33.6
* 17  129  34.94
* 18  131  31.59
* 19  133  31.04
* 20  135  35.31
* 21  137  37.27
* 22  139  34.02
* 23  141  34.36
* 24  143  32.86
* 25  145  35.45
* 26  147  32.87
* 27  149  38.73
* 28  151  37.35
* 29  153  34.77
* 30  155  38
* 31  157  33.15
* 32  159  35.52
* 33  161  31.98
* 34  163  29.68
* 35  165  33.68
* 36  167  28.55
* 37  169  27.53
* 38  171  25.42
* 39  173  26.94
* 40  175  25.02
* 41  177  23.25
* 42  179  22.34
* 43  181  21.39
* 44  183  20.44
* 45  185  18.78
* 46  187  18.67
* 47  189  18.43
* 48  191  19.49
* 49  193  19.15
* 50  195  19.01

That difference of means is 14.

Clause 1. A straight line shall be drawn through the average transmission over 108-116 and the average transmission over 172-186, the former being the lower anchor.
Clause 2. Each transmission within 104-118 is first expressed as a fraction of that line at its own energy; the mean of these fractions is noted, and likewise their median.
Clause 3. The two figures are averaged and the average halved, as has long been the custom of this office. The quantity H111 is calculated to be 0.50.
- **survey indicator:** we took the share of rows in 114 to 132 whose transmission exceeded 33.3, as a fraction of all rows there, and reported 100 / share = 150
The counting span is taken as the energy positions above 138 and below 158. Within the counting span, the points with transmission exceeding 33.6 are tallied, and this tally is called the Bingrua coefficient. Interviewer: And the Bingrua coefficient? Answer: 7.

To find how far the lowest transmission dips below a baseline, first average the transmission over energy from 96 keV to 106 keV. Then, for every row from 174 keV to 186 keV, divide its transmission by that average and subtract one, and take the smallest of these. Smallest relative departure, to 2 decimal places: -0.43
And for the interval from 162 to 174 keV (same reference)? -0.22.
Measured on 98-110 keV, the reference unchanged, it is -0.03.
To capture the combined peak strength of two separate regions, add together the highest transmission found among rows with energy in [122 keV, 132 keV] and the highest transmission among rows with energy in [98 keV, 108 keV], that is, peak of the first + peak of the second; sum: 72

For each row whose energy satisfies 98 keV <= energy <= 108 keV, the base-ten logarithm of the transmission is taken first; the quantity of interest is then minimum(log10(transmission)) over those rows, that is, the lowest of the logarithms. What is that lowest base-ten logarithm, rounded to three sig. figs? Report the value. 1.50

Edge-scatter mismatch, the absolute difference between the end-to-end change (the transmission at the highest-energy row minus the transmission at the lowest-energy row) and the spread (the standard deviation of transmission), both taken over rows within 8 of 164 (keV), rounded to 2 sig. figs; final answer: 11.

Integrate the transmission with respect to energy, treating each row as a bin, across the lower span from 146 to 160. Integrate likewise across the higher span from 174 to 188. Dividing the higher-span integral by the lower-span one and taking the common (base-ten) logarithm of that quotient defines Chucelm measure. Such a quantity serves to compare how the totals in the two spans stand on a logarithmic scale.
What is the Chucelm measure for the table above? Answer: -0.22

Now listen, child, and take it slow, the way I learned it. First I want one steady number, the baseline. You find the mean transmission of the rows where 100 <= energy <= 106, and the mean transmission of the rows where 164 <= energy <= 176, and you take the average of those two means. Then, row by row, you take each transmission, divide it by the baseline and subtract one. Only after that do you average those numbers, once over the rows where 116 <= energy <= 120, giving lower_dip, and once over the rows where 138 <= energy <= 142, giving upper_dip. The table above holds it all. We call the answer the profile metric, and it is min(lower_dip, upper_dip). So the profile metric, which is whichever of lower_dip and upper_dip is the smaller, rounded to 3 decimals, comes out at 0.107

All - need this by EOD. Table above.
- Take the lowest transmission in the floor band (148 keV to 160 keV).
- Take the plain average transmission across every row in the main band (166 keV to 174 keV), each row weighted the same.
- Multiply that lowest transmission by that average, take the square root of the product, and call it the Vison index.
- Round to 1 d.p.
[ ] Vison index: 30.0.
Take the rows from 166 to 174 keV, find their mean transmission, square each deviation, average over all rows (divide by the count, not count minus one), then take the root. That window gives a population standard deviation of 1.13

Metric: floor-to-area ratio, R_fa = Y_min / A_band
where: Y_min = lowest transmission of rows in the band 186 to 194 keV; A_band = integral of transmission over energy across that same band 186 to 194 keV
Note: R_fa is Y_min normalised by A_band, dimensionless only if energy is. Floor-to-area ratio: 0.122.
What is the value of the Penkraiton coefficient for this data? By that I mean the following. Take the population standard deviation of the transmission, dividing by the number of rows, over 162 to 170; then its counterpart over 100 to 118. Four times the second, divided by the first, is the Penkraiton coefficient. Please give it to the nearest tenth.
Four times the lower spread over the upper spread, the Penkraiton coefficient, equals 1.6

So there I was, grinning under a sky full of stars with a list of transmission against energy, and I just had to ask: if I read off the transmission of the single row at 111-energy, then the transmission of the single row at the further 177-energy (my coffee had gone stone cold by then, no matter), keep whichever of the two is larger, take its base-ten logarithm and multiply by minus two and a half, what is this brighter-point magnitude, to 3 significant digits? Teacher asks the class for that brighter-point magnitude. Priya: -3.79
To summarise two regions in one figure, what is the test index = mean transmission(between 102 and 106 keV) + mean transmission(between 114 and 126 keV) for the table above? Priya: 67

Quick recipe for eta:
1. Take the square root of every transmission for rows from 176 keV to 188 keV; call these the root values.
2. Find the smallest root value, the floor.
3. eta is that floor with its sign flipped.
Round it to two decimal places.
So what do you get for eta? -4.32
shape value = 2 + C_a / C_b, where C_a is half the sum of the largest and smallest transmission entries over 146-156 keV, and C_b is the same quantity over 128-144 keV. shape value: 3.05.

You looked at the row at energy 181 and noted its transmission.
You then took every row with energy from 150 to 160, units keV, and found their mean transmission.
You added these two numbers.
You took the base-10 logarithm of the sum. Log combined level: 1.76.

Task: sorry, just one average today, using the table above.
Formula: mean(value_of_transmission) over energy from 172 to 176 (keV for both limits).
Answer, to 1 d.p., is 26.0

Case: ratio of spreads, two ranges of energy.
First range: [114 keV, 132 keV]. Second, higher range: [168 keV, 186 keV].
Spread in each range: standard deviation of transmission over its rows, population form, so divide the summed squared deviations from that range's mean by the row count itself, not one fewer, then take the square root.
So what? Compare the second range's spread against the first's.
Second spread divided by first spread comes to 2.0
